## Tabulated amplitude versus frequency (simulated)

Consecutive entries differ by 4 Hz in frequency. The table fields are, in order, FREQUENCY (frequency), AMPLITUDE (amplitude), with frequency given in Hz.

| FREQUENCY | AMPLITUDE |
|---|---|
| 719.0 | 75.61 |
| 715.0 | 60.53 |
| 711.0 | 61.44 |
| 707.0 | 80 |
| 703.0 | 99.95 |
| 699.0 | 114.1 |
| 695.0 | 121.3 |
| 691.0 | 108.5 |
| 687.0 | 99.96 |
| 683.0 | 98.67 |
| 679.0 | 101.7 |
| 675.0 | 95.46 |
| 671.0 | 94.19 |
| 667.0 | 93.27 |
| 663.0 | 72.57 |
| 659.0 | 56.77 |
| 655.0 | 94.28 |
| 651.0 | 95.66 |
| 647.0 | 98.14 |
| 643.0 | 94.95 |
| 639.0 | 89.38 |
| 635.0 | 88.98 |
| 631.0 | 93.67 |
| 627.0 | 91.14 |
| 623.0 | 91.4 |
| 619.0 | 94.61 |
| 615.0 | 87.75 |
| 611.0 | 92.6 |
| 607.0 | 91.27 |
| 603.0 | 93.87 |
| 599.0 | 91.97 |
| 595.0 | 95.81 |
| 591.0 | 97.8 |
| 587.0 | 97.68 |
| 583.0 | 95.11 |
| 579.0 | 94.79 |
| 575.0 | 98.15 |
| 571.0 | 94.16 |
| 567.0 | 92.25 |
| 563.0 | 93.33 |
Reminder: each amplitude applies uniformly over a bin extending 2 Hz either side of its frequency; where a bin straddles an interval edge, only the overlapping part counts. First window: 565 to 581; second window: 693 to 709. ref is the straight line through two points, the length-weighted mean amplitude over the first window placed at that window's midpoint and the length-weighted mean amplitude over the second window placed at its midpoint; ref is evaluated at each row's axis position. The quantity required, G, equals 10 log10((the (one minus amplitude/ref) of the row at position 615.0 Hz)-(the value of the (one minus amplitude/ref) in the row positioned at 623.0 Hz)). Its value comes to -15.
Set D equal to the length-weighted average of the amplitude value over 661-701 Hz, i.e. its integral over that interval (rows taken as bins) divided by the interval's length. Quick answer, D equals 100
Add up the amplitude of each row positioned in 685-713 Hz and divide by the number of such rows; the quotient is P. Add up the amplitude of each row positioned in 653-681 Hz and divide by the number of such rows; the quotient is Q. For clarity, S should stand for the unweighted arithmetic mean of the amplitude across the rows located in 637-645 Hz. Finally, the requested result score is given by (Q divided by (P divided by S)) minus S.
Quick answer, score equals -10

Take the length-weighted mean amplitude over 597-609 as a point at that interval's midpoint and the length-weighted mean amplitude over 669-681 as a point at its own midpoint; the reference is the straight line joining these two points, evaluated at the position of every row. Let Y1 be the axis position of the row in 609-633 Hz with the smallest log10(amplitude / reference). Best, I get 615.0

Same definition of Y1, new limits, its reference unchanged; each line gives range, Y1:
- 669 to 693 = 671.0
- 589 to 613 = 607.0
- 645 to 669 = 659.0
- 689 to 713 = 711.0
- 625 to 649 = 635.0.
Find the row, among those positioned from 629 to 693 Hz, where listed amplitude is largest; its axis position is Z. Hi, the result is 691.0 Hz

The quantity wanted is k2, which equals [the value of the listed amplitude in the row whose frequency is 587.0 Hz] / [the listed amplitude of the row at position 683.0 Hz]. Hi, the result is 0.99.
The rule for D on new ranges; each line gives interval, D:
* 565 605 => 95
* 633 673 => 88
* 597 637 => 92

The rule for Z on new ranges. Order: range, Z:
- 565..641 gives 575.0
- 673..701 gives 695.0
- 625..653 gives 647.0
